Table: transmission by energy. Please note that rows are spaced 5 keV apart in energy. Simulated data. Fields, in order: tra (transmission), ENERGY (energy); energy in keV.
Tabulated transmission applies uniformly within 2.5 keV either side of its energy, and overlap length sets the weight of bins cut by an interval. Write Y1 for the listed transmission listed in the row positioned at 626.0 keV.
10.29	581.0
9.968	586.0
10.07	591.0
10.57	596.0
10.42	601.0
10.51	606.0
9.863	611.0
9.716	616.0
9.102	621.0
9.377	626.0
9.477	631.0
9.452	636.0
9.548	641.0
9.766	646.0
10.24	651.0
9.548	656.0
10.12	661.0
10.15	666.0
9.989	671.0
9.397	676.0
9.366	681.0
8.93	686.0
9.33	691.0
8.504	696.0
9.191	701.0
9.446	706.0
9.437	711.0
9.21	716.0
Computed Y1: 9.377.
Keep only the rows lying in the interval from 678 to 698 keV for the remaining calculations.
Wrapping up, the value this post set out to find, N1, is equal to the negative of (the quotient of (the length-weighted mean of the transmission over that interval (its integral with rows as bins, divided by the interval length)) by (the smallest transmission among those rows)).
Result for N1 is -1.06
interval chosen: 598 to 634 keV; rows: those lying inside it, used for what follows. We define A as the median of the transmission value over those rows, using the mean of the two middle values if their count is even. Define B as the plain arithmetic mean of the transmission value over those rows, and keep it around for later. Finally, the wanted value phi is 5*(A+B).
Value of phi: 97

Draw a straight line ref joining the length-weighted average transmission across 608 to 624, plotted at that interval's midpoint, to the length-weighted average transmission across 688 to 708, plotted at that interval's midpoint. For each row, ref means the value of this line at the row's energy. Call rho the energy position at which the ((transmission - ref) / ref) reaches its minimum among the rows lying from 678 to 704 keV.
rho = 696.0 keV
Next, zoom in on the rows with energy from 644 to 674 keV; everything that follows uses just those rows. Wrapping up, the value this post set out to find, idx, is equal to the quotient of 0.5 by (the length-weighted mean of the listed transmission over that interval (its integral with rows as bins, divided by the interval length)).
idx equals 0.0502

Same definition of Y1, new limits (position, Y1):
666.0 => 10.15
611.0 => 9.863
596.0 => 10.57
